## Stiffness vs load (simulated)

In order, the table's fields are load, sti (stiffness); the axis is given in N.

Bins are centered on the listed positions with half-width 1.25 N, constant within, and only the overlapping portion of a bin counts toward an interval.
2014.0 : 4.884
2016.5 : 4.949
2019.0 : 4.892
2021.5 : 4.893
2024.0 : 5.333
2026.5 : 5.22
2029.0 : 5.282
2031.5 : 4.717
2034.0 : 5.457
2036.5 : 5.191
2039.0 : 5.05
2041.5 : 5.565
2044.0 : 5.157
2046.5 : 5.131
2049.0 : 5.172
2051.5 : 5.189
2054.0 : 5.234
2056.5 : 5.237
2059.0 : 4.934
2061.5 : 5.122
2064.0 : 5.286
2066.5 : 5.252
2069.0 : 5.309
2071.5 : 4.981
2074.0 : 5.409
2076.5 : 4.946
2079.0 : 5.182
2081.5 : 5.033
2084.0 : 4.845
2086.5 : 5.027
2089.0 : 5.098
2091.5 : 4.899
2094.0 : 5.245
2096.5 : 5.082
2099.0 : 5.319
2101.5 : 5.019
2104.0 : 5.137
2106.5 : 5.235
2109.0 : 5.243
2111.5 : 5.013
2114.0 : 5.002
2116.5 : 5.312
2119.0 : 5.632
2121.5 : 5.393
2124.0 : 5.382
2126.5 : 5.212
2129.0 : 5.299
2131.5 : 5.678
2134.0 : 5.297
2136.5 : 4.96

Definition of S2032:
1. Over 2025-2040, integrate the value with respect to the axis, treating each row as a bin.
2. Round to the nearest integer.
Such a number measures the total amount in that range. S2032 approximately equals 77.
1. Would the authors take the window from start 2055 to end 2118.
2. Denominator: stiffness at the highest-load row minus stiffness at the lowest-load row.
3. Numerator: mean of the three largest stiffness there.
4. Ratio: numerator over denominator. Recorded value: 71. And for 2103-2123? 21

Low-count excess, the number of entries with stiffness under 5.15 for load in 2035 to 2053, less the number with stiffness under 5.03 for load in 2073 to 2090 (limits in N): -1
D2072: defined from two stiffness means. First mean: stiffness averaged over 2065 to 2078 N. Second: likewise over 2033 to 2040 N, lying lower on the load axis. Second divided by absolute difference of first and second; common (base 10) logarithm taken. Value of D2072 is 2.0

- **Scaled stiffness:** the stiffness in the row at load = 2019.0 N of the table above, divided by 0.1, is 48.9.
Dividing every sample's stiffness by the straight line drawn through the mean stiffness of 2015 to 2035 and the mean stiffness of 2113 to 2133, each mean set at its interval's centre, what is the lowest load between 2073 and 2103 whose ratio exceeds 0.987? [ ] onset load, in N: 2074.0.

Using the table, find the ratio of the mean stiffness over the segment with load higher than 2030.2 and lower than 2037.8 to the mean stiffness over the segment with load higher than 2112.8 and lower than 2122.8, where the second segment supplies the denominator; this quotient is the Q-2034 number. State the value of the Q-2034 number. 0.96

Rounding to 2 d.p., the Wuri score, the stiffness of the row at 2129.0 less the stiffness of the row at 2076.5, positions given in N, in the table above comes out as 0.35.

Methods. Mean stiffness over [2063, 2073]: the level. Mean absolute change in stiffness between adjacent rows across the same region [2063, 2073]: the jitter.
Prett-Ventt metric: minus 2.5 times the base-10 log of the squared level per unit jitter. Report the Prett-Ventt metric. -5.72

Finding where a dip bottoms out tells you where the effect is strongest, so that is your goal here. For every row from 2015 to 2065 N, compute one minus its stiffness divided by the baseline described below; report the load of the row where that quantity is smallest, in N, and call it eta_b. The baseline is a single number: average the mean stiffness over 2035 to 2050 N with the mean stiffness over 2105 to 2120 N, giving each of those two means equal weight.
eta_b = 2041.5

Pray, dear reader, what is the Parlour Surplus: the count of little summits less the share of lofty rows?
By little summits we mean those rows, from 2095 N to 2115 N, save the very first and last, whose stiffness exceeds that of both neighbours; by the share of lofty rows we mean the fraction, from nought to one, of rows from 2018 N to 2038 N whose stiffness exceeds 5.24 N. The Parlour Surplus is 1.6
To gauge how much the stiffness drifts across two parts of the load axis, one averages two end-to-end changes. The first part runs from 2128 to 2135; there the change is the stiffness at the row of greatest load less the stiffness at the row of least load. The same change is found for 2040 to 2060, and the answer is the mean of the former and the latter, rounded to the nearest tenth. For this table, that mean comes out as -0.3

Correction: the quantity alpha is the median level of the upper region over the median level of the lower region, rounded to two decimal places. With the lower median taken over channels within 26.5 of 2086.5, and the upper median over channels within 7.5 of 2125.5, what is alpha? 1.05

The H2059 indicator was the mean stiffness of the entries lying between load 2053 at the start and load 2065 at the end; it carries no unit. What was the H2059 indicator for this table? 5.16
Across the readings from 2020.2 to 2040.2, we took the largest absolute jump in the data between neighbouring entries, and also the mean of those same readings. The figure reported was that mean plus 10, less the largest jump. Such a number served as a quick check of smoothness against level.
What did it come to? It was 14.4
